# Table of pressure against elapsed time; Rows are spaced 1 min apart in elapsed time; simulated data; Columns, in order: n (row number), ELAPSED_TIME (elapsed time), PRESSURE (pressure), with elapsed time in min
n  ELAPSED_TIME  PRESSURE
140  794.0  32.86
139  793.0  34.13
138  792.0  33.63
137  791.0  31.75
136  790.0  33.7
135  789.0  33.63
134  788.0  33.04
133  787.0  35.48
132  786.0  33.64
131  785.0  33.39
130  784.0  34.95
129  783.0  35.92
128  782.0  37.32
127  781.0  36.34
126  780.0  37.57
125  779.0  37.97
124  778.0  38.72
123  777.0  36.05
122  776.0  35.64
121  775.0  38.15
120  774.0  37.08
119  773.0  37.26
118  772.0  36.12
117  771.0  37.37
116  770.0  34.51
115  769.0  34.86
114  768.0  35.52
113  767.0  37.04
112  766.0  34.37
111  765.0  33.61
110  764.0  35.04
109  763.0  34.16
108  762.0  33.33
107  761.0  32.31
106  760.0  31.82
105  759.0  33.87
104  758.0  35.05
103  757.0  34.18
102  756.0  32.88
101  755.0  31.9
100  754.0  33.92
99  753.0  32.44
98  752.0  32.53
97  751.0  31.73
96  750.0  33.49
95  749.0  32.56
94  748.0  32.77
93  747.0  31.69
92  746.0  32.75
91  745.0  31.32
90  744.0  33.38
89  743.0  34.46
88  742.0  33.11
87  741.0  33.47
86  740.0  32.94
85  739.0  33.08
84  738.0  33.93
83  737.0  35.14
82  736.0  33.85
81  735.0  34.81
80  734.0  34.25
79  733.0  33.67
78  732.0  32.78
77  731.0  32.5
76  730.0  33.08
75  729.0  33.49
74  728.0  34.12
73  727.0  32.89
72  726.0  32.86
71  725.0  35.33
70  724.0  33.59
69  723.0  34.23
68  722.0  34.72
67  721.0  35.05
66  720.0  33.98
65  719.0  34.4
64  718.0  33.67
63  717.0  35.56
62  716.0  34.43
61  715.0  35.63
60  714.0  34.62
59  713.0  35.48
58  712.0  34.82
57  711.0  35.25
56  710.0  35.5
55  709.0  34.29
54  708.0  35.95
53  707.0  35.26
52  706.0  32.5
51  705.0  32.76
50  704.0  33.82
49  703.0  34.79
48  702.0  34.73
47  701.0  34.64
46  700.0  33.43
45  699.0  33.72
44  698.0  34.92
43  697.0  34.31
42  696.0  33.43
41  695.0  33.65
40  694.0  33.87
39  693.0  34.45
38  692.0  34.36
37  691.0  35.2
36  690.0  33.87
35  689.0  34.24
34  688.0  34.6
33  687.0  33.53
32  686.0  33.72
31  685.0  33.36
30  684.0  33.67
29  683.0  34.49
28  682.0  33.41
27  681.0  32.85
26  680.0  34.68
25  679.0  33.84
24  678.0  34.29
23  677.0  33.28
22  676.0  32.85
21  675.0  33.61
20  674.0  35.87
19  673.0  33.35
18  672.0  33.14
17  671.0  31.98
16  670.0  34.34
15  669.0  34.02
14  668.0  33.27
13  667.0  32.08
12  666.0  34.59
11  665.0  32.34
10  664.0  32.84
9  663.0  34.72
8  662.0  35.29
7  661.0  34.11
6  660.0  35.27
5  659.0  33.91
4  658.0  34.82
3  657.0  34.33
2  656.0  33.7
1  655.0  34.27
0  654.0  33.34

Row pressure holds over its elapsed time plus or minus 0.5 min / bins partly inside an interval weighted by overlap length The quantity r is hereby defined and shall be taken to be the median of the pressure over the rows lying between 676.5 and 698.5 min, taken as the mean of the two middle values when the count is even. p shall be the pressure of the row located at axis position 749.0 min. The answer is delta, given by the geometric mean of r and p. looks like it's 33.2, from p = 32.56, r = 33.9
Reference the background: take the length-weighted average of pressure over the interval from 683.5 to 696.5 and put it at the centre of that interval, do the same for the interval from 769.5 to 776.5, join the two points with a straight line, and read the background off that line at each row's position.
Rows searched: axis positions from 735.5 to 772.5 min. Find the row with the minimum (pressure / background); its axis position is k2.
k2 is 745.0 min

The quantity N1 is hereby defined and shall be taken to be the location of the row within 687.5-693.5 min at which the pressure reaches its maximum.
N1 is 691.0 min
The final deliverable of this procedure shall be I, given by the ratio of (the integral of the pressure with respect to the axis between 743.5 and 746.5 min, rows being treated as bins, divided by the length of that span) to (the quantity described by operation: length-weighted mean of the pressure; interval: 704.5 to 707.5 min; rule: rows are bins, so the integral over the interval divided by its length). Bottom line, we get 0.97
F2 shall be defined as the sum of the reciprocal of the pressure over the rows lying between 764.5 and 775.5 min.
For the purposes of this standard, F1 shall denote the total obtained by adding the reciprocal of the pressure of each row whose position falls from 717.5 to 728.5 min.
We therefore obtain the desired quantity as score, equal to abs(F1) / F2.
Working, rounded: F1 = 0.323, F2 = 0.306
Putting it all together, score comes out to 1.06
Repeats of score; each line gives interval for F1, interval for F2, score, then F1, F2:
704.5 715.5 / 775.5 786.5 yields 1.04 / 0.317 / 0.305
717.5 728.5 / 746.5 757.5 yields 0.96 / 0.323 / 0.336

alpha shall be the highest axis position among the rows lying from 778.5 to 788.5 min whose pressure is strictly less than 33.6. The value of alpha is 788.0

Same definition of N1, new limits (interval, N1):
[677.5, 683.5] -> 680.0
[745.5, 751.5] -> 750.0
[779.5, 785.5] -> 780.0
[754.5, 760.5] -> 758.0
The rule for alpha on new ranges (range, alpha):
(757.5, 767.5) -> 762.0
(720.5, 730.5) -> 730.0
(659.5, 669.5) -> 668.0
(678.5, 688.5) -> 687.0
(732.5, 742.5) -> 742.0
